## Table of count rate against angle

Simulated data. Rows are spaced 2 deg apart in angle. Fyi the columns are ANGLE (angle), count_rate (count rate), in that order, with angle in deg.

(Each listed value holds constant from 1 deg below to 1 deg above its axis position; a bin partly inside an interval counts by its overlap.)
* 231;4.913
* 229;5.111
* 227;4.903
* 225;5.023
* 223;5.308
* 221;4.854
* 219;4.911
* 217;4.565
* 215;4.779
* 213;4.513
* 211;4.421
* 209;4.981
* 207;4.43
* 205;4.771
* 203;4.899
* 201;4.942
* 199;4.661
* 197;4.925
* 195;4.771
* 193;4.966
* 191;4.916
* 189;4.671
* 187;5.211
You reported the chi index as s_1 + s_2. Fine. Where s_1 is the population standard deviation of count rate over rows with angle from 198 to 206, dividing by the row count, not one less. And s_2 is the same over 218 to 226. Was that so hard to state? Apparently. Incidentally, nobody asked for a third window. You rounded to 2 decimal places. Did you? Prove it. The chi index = 0.29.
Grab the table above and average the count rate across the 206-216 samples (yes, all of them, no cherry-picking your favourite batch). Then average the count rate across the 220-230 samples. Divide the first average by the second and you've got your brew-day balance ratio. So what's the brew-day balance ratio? 0.92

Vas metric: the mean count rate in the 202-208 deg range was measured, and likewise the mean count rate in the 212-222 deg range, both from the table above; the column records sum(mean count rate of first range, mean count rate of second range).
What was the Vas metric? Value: 9.42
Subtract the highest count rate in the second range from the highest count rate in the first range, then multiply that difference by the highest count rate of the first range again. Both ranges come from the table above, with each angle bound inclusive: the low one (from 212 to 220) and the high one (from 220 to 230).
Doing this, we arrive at -1.9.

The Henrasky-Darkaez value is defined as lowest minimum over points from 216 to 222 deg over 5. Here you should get 0.913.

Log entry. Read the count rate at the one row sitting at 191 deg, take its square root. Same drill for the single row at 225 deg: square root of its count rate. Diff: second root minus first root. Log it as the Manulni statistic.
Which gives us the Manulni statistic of 0.02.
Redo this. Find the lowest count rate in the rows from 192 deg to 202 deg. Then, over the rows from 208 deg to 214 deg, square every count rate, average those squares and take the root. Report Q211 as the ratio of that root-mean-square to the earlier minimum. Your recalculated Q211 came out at 1.00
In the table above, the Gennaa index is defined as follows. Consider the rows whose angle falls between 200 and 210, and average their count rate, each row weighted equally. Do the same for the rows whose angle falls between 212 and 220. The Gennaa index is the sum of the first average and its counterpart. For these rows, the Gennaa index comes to 9.50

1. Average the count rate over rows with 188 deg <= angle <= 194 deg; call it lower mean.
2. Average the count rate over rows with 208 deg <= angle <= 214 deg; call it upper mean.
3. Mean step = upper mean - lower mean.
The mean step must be -0.21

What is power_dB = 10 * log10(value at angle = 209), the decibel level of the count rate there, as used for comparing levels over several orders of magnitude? 6.97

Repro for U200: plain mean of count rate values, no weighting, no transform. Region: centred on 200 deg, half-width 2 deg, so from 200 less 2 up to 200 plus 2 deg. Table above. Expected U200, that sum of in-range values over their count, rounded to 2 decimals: 4.80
